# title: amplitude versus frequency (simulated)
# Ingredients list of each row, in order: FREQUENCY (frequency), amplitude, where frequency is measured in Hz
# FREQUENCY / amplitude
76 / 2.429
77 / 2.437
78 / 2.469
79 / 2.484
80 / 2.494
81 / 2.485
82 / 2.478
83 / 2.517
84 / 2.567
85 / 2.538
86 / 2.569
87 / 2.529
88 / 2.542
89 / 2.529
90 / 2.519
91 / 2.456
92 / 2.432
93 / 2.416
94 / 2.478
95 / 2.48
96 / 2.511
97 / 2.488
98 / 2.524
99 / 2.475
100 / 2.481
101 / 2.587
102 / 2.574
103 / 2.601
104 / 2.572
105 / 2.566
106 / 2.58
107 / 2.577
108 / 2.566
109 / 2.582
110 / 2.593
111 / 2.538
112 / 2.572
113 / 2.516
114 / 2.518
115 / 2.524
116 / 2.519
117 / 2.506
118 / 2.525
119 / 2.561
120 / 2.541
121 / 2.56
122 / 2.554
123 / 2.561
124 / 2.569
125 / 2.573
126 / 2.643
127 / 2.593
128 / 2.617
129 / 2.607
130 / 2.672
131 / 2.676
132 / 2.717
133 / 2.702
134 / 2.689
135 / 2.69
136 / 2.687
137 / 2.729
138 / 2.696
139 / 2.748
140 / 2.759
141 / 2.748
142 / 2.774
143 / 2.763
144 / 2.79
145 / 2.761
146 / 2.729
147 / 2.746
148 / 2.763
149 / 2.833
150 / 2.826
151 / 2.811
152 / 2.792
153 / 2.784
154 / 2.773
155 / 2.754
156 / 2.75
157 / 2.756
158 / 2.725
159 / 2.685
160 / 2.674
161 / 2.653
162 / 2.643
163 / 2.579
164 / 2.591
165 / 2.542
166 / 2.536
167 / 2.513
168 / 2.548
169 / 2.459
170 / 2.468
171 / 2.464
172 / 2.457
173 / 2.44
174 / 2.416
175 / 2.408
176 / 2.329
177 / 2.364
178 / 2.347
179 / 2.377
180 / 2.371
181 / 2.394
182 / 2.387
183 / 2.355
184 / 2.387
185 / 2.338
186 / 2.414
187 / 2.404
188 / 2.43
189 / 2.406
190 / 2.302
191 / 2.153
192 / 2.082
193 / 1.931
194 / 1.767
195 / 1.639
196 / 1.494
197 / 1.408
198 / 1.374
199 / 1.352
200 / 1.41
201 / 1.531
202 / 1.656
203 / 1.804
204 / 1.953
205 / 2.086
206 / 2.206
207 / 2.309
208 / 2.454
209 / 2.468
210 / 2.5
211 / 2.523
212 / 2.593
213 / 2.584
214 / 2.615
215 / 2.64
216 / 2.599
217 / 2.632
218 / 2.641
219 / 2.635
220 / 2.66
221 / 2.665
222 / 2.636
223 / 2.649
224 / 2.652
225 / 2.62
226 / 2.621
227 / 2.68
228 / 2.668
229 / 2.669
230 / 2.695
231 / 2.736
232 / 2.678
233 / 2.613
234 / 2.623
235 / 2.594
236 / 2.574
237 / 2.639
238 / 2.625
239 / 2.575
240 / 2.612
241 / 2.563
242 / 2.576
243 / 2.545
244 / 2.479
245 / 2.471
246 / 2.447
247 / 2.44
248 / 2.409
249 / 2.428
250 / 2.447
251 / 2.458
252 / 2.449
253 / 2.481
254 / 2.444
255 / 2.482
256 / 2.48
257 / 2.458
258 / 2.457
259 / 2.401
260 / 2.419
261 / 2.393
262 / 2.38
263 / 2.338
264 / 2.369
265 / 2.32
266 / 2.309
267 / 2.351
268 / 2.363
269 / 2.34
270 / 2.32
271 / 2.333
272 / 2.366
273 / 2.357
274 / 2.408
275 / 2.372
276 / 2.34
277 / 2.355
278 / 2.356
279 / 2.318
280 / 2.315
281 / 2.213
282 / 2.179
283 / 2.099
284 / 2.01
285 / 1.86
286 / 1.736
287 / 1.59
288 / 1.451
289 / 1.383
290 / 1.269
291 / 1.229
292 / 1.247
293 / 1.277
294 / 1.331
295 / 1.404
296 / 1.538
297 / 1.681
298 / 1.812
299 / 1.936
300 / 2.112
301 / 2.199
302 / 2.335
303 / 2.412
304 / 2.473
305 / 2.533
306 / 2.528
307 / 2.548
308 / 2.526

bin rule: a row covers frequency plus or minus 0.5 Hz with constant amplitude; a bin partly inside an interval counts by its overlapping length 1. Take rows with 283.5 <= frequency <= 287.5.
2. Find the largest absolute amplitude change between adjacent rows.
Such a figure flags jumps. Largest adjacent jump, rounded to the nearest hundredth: 0.15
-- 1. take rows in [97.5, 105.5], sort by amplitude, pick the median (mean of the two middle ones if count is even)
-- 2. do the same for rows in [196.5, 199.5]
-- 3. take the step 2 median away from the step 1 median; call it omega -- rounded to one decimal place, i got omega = 1.2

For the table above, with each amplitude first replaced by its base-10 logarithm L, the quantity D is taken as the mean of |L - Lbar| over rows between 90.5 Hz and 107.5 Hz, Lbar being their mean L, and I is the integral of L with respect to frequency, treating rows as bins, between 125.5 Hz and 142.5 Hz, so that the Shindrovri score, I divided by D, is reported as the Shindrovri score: 817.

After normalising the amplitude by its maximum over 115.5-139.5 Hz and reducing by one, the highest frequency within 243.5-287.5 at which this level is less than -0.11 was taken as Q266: 287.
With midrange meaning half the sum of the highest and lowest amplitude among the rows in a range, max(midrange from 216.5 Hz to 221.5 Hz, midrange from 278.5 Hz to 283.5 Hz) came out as 2.65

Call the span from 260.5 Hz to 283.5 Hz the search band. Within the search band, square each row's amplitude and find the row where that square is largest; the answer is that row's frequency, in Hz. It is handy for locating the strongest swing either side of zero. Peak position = 274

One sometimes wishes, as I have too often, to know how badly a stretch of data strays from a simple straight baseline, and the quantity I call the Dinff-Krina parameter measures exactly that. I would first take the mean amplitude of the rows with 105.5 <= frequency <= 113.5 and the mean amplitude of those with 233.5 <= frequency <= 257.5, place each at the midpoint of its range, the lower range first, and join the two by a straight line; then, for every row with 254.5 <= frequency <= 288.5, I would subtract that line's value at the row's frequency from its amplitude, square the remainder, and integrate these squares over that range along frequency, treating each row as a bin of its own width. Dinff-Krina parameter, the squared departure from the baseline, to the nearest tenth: 4.0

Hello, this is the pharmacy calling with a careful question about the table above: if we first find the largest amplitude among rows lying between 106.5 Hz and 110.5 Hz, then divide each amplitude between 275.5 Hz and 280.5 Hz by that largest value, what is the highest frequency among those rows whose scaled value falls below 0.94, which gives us 280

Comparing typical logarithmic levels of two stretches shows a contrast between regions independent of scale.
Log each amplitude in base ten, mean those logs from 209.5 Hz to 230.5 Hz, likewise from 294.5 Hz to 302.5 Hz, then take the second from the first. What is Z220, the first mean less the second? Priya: 0.15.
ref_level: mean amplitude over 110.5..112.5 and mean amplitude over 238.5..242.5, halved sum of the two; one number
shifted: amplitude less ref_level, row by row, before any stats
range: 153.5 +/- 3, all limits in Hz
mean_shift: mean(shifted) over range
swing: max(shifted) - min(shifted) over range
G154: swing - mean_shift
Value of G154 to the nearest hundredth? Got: -0.15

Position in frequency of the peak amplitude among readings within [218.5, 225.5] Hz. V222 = 221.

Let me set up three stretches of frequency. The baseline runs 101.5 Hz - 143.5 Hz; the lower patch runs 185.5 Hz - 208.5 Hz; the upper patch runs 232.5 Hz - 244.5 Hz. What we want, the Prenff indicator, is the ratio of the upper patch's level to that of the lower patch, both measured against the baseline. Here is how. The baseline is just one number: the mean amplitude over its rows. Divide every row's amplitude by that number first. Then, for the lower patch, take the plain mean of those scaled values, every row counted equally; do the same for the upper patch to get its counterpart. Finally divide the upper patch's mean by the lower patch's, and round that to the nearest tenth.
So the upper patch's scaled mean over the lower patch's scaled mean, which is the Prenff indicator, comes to 1.3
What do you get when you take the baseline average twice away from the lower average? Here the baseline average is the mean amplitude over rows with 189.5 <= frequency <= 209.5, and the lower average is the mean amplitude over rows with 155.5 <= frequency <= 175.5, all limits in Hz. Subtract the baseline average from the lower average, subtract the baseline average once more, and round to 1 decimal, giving -1.2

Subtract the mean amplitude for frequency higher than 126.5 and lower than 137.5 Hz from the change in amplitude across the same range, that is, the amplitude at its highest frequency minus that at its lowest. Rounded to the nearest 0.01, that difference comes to -2.53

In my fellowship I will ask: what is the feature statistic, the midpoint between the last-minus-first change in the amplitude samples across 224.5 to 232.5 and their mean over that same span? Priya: 1.36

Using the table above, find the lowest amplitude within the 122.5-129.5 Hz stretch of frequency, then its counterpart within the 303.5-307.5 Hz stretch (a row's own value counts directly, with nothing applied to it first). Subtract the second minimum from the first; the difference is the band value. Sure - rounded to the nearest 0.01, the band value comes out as 0.09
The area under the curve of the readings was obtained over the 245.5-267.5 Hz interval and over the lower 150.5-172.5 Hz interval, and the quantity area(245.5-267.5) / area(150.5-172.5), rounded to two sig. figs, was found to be 0.92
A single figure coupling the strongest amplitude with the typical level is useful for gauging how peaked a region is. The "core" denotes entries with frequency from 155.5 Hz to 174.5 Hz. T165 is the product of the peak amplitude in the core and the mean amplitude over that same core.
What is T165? 7.1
